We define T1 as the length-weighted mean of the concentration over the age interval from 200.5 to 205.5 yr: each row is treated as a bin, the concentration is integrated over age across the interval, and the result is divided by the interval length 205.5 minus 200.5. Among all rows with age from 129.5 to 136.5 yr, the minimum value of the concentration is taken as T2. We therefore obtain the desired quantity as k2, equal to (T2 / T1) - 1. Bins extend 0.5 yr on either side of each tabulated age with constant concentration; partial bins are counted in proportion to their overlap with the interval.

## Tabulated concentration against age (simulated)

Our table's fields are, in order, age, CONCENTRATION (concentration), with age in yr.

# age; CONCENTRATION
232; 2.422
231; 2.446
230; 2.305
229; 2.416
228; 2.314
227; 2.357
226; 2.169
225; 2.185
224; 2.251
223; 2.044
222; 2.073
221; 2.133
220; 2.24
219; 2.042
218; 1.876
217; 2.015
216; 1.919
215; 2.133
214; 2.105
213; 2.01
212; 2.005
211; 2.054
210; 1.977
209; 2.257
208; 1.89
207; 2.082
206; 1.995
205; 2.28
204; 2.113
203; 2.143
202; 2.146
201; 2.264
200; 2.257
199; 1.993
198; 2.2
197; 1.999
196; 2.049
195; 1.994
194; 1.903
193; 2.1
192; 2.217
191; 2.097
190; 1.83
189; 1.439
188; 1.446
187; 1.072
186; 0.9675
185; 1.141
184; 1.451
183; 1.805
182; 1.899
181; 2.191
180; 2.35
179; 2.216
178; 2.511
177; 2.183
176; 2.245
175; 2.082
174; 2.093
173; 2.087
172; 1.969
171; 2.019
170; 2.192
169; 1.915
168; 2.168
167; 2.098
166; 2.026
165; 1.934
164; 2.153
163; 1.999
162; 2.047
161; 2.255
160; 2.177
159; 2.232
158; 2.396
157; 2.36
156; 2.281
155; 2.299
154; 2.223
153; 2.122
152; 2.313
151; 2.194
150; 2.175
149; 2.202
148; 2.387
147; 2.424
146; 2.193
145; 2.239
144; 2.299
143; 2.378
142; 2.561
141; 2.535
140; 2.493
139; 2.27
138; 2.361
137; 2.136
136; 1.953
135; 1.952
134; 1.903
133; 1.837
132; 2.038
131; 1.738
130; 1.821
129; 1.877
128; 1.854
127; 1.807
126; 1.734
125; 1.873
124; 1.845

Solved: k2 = -0.21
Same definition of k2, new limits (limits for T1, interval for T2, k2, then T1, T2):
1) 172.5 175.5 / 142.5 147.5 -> 0.05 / 2.09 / 2.193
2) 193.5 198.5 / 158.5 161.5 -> 0.07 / 2.03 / 2.177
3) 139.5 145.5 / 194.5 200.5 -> -0.18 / 2.42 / 1.993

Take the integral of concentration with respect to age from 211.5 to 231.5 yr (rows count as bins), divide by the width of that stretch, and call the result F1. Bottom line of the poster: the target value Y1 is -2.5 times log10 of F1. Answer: -0.832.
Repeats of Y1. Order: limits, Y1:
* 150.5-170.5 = -0.841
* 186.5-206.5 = -0.740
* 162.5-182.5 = -0.814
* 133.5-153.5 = -0.883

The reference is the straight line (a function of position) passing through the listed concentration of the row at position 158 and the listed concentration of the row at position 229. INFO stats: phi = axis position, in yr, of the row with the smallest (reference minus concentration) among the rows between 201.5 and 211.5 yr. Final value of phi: 205 yr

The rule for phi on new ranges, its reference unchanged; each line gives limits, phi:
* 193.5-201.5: 201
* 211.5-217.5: 215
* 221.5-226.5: 224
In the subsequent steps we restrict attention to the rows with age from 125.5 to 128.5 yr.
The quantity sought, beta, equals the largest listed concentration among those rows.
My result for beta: 1.854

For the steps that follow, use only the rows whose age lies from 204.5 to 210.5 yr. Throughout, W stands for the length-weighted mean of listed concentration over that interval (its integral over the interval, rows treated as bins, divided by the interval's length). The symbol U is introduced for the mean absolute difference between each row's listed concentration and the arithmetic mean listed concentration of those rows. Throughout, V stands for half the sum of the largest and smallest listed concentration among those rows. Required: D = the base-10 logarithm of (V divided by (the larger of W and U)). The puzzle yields 0.0010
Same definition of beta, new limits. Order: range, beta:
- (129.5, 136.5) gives 2.038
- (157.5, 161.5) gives 2.396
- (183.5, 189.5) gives 1.451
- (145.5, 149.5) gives 2.424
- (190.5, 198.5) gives 2.217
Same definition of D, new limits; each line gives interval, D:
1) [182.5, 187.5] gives 0.0322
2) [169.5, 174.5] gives 0.0018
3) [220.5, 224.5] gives 0.0045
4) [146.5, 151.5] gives 0.0044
